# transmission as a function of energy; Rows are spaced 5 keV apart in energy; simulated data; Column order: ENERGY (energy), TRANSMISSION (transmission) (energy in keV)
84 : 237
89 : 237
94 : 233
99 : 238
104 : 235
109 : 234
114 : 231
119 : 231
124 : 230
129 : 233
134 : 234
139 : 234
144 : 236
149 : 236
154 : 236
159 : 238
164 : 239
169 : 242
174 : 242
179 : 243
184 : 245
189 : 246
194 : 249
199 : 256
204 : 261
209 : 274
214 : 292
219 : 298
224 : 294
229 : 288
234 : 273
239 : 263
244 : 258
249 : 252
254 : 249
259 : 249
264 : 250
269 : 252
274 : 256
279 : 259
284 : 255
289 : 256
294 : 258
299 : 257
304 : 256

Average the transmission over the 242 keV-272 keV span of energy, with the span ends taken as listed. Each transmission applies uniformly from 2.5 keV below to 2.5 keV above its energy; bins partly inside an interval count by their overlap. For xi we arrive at 252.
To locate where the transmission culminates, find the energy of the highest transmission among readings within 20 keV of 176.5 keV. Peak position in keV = 194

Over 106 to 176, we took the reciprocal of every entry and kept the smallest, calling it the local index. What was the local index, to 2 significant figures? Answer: 0.0041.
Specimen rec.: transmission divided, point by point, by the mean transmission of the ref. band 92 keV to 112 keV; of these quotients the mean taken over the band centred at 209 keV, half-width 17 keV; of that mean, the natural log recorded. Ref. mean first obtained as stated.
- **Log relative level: 0.16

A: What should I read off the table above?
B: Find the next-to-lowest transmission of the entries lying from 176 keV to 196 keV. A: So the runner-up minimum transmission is 245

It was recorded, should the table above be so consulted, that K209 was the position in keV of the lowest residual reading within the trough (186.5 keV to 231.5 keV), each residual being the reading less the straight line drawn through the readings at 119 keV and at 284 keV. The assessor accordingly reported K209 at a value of 189 keV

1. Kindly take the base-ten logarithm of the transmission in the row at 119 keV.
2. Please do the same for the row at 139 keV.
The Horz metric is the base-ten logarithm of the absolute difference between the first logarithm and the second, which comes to -2.25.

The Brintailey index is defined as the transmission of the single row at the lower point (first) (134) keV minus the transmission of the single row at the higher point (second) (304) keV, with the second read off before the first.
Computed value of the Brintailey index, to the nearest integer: -22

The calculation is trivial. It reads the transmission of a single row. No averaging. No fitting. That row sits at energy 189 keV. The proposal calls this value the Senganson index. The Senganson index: 246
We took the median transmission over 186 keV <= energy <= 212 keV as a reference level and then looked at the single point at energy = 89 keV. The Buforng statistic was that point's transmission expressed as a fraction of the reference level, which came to 0.926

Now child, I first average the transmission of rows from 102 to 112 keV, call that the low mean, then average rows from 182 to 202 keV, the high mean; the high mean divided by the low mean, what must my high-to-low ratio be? 1.06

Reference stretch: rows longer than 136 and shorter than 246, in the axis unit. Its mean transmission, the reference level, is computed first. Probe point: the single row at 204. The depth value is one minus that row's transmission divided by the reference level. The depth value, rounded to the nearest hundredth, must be -0.02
